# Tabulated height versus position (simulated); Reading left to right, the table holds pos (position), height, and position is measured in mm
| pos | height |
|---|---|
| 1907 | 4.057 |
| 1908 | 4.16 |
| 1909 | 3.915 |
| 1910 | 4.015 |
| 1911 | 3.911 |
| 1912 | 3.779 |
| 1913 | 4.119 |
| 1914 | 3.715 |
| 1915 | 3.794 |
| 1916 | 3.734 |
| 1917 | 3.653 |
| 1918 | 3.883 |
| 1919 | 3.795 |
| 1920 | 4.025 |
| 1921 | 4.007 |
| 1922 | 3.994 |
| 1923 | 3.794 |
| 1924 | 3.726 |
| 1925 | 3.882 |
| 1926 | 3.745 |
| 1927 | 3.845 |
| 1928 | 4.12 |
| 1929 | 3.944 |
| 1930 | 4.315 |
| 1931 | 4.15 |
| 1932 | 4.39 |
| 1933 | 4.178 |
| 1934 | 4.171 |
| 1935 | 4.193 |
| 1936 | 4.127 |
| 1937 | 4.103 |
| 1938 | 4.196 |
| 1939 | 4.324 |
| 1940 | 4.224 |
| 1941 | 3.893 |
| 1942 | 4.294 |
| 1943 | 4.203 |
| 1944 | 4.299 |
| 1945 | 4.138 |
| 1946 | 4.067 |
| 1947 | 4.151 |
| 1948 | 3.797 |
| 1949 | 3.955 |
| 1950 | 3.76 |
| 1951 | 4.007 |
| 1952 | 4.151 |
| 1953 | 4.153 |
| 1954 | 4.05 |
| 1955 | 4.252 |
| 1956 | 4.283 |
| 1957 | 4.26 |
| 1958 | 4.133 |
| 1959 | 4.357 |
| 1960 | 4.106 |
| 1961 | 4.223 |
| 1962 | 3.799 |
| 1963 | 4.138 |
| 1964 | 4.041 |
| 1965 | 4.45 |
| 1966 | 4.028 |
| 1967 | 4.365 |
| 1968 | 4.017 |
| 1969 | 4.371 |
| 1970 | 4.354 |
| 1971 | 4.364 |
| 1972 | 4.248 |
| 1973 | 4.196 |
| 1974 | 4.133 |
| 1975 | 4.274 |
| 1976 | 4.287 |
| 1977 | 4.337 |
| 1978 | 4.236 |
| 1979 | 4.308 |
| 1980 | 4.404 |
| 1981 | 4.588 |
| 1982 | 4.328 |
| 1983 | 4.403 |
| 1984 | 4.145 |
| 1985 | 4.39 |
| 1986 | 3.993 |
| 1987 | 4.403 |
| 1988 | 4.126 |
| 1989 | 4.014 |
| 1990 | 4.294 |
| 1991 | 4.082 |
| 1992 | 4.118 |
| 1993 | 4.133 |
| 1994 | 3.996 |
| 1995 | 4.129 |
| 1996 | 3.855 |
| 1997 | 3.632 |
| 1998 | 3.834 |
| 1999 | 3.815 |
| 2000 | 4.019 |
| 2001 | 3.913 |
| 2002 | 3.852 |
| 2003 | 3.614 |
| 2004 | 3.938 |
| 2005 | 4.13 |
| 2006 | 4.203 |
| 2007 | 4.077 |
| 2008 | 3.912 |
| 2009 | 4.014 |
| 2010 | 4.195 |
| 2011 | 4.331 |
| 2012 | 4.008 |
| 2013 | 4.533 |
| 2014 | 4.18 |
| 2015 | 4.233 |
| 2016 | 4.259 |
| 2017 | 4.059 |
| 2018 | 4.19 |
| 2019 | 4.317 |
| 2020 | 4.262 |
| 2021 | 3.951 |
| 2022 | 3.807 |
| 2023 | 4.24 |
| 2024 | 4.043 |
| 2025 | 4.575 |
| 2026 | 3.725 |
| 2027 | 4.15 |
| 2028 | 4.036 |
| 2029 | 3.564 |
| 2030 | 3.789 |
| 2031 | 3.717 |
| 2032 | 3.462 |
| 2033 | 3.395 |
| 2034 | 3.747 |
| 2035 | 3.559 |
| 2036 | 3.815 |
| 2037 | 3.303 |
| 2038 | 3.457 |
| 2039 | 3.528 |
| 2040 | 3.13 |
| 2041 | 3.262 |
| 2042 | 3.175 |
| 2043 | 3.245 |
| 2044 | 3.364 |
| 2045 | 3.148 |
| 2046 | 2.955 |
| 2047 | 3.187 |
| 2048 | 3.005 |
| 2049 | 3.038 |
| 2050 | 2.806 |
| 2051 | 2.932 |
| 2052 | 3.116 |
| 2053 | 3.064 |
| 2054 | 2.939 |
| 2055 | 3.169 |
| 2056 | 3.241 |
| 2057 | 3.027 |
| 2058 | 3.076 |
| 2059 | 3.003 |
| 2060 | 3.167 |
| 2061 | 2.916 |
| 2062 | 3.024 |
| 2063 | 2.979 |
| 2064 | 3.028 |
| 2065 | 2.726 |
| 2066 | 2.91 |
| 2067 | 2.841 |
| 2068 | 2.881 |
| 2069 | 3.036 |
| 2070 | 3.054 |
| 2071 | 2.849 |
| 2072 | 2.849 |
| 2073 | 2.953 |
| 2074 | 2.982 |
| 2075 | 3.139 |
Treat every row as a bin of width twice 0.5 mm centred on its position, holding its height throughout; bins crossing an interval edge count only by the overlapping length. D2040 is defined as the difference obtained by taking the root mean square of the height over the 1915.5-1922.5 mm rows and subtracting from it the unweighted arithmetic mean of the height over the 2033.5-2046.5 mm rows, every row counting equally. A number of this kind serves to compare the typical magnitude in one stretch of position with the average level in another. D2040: 0.51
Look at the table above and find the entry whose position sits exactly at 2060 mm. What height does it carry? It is 3.167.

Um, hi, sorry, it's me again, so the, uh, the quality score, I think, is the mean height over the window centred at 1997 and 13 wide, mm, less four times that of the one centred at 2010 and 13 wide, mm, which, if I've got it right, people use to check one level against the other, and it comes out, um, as -12.7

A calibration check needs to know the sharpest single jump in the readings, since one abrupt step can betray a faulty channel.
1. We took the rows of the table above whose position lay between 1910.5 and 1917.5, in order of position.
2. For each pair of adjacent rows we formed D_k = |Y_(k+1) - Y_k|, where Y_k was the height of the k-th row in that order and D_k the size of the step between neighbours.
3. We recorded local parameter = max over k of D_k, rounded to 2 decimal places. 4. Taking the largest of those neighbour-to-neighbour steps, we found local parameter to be 0.40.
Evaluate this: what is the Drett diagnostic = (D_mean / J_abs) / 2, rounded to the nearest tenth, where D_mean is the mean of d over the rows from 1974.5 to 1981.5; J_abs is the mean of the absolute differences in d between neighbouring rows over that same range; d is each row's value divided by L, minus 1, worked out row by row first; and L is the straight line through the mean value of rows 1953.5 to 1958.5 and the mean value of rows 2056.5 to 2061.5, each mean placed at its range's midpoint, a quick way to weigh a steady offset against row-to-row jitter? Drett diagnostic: 2.1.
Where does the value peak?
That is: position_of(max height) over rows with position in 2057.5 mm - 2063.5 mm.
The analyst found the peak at 2060 mm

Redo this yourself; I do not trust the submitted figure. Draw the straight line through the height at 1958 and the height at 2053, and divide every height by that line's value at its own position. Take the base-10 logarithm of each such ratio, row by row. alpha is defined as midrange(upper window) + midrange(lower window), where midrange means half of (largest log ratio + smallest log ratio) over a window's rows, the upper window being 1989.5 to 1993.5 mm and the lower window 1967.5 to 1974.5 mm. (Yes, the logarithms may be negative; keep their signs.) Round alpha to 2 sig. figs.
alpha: 0.065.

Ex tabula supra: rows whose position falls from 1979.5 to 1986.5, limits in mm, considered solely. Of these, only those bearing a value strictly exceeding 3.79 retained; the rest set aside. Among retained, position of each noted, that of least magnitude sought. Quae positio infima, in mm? 1980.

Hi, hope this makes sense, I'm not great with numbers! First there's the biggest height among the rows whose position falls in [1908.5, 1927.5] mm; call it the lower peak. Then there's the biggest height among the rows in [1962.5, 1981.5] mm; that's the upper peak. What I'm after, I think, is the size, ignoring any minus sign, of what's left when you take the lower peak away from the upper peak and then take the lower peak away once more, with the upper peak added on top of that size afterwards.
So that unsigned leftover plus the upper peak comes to 8.2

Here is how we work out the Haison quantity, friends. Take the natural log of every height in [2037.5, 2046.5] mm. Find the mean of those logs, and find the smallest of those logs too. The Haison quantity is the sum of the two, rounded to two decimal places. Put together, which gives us 2.26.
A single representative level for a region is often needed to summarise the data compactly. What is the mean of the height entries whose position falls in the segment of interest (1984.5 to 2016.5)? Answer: 4.1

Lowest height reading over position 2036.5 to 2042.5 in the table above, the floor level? 3.13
